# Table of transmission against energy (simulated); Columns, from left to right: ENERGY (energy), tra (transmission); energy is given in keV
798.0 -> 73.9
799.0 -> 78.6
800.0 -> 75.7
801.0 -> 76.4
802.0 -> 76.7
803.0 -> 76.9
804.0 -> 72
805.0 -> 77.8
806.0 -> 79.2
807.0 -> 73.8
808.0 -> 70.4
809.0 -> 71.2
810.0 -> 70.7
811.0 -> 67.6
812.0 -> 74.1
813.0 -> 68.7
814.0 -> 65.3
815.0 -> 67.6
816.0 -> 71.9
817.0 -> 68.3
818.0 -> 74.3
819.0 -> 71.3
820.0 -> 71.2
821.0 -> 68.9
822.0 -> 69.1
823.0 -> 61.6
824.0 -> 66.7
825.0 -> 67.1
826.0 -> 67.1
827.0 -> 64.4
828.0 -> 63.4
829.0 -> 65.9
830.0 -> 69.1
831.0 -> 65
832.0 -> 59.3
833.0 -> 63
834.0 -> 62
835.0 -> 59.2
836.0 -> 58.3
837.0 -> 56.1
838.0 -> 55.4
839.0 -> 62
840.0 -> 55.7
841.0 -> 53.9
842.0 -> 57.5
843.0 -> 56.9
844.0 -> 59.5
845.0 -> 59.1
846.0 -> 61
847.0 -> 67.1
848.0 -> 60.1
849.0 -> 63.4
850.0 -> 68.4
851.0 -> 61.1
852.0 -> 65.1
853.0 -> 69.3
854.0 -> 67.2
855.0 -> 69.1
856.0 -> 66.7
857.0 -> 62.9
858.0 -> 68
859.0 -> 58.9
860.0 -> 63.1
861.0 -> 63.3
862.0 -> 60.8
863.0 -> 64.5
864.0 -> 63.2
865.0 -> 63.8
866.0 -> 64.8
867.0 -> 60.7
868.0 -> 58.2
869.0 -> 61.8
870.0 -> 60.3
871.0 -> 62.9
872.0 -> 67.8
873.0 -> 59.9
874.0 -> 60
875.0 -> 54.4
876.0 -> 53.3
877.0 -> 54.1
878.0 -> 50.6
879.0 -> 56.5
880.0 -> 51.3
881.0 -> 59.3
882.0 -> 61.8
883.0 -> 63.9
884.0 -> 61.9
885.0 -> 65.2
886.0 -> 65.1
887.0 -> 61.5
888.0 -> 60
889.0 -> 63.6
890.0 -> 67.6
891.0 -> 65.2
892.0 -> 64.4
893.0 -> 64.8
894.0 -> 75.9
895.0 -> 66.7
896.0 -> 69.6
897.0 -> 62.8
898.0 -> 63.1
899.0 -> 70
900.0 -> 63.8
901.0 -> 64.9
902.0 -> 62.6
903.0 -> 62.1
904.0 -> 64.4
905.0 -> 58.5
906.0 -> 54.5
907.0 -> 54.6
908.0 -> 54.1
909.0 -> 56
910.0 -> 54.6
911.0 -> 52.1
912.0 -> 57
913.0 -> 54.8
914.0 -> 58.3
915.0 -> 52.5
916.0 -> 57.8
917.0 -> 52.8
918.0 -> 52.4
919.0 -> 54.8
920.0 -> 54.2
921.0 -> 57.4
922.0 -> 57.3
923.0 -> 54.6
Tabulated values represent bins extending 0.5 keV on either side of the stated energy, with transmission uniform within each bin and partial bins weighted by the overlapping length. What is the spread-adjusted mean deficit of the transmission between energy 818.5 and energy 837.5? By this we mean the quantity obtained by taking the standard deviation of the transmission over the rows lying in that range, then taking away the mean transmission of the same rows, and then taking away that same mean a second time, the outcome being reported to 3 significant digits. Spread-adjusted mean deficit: -125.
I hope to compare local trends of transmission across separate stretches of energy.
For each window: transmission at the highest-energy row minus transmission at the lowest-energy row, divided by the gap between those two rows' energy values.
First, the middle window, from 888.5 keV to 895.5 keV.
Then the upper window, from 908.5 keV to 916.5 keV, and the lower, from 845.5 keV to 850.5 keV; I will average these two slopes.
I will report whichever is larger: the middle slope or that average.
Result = 1.1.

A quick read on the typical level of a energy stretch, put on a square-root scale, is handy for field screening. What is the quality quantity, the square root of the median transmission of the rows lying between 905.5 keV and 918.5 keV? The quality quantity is 7.39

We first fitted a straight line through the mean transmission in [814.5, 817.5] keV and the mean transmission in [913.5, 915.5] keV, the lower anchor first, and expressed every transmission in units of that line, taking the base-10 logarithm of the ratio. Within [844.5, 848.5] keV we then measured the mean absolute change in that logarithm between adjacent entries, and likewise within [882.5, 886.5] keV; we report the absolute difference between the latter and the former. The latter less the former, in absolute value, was 0.022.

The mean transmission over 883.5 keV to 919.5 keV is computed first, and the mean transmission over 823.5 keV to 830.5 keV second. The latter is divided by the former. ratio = 1.09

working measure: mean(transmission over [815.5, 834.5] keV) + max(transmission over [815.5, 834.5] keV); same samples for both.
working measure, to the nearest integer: 141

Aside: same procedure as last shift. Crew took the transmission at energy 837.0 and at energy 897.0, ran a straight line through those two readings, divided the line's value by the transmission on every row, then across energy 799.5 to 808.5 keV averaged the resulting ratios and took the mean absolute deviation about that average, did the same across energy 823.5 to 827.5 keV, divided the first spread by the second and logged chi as 1.7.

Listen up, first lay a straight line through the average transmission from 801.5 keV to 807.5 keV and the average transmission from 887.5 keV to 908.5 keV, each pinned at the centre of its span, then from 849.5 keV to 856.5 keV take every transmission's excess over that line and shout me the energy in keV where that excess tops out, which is 855.0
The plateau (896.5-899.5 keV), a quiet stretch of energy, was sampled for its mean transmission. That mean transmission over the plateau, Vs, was 65.3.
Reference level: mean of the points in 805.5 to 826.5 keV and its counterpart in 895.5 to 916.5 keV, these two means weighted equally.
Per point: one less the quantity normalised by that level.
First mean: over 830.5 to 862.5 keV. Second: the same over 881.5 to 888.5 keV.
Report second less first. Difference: -0.015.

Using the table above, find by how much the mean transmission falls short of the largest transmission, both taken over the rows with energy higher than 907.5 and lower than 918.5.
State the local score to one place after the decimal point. 3.5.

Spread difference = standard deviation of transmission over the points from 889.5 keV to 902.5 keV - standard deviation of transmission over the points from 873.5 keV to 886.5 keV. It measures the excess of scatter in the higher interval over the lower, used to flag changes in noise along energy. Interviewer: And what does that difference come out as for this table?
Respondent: -1.4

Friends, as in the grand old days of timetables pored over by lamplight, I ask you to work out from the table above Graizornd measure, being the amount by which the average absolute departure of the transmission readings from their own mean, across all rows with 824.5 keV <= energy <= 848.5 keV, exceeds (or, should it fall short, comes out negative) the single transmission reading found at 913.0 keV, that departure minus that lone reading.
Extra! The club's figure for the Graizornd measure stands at -51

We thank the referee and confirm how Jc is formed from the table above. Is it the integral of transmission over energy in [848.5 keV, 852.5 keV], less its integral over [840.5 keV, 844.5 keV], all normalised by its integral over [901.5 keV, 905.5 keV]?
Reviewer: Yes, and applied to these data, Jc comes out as 0.122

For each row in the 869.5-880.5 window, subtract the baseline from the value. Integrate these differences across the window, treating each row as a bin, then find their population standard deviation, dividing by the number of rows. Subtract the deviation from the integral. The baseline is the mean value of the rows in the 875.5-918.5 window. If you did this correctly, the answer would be -35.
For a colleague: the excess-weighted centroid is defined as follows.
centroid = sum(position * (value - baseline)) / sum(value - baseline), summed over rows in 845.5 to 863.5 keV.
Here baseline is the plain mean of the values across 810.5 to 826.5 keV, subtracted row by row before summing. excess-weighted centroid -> 854.8 keV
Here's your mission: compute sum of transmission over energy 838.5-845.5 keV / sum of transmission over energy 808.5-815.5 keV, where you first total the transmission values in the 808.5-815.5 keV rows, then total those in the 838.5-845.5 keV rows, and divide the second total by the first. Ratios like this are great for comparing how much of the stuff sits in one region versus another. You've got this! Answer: 0.83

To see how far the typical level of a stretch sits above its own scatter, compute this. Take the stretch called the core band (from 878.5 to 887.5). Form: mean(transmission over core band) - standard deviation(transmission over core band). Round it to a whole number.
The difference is 56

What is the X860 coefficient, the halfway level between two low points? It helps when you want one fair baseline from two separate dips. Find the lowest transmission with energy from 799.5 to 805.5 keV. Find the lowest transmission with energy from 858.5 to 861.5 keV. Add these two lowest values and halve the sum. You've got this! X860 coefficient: 65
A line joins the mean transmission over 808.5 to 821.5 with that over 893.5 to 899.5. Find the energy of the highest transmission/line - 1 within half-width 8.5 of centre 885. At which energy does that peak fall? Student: 890.0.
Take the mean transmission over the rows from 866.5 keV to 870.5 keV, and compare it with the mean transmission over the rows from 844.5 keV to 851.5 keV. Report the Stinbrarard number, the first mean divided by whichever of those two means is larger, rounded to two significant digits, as 0.96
